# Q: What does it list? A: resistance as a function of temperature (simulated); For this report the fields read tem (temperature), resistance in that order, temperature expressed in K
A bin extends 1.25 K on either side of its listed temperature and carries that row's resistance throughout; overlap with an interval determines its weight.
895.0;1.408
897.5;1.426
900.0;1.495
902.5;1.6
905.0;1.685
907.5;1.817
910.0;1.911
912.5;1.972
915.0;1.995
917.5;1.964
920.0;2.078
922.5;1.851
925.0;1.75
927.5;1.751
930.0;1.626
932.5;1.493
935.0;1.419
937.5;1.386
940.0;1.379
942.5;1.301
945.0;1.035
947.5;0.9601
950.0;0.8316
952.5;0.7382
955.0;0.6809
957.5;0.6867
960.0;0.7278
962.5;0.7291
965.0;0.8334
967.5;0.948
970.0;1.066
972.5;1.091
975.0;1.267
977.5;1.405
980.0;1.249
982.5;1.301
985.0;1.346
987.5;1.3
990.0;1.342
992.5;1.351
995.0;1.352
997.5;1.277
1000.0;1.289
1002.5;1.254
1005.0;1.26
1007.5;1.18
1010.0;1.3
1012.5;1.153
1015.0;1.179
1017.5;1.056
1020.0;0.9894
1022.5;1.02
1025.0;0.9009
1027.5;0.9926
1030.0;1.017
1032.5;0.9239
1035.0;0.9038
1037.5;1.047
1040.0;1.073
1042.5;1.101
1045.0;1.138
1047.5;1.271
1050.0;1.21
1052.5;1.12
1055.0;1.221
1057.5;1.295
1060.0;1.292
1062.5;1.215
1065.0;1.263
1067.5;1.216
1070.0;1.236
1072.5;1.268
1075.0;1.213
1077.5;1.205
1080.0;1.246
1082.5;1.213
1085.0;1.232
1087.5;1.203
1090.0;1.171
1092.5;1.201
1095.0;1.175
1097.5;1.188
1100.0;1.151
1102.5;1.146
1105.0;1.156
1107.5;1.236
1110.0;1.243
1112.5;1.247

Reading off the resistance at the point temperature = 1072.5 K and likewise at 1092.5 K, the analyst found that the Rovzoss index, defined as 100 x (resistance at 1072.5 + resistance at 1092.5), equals 247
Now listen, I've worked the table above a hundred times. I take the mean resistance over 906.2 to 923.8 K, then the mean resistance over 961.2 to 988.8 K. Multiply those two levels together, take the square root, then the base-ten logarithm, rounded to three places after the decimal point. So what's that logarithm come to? 0.172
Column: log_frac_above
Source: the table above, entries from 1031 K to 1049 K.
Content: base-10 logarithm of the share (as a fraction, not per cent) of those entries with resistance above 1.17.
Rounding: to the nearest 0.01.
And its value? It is -0.85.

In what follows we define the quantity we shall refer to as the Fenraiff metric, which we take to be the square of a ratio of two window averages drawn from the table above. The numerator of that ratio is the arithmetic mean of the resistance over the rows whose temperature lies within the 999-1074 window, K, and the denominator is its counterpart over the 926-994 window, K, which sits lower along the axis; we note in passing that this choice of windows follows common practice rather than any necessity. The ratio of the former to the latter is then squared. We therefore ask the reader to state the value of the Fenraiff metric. 1.0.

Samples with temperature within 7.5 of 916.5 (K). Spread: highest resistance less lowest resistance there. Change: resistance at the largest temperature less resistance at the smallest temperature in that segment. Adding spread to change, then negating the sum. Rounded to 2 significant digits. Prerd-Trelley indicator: -0.17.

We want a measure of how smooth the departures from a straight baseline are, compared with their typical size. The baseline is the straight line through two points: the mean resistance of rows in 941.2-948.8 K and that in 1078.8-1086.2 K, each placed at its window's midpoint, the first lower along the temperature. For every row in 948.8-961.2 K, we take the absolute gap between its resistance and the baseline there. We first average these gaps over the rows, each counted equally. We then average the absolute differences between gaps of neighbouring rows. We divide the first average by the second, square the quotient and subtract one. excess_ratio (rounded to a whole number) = 57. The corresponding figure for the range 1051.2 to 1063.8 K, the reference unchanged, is 0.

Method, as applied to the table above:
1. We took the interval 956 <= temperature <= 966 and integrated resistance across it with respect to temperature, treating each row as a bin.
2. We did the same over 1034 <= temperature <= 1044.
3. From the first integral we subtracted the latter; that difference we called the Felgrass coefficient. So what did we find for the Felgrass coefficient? -3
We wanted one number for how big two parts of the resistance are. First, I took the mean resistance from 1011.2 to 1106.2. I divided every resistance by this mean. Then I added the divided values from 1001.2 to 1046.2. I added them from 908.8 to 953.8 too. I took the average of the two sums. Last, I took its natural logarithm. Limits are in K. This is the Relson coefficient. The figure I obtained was 3.02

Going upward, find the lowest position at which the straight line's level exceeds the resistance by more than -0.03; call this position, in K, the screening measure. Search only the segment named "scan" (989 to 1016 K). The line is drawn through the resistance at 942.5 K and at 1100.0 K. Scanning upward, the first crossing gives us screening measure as 997.5 K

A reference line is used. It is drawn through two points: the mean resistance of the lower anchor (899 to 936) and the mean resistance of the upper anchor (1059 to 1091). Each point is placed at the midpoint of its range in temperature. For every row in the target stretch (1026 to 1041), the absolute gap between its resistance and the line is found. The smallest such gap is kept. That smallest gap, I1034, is 0.27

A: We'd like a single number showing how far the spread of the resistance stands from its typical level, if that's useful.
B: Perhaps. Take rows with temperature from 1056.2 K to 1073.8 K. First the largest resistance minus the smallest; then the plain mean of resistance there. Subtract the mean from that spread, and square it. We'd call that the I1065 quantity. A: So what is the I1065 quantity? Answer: 1.4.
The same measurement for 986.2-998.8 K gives 1.6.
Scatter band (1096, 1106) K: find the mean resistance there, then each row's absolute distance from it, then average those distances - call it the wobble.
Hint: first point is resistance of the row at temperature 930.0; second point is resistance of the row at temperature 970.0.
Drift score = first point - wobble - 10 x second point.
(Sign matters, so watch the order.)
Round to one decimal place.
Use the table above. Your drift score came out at -9.0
